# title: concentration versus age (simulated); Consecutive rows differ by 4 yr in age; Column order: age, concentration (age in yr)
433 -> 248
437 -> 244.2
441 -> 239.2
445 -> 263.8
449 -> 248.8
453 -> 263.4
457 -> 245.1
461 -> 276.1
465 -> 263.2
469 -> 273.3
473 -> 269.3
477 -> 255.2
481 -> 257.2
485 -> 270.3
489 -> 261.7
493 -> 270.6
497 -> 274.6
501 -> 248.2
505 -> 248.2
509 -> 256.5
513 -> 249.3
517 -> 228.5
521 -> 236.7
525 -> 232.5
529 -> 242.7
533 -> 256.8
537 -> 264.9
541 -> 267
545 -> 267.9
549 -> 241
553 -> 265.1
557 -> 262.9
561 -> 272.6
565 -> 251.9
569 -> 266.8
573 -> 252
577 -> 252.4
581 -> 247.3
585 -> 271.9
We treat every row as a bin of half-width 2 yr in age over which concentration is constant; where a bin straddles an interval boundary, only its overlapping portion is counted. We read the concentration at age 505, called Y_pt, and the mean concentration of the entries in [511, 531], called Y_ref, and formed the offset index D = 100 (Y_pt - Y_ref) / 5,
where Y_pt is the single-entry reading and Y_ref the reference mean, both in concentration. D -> 205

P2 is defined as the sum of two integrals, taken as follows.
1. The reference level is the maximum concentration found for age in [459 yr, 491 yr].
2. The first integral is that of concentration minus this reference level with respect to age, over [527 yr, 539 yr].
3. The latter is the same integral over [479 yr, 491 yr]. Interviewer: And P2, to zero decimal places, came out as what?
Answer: -412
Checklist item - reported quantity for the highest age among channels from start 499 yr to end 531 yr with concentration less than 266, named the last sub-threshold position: 529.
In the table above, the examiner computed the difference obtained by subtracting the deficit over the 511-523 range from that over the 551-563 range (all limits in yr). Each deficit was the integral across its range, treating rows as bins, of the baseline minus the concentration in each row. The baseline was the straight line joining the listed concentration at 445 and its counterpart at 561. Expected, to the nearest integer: -308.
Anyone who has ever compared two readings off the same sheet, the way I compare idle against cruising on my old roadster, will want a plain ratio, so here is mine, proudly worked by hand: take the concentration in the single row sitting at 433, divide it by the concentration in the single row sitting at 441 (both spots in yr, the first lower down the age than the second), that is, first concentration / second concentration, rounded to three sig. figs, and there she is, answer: 1.04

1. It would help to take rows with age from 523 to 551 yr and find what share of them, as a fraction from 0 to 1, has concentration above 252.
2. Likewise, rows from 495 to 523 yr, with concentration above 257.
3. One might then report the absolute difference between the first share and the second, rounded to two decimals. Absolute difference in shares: 0.43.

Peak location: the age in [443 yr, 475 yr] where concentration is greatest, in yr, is 461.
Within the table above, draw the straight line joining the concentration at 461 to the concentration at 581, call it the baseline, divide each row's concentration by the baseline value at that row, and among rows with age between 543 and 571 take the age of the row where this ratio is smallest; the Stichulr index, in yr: 549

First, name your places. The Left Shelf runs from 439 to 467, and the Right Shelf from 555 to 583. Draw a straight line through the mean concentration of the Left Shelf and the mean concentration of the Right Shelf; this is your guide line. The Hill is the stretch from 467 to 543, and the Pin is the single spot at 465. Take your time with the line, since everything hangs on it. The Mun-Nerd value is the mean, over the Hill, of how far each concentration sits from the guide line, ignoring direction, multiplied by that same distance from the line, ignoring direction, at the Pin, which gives 68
